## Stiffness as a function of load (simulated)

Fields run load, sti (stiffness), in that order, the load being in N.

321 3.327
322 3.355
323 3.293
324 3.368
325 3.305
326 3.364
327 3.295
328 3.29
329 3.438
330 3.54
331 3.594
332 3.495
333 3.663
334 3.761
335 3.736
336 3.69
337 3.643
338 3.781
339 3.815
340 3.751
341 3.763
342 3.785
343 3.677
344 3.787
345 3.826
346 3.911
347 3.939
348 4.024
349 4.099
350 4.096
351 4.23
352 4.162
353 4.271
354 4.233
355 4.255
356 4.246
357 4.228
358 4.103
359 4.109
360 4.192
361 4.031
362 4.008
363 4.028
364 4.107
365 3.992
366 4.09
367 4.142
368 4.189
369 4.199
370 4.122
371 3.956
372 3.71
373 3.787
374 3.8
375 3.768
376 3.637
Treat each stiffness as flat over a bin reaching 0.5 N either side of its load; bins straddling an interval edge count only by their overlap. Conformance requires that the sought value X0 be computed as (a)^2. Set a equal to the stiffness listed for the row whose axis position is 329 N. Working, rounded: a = 3.438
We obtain 11.8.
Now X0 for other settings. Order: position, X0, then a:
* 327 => 10.9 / 3.295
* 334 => 14.1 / 3.761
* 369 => 17.6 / 4.199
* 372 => 13.8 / 3.71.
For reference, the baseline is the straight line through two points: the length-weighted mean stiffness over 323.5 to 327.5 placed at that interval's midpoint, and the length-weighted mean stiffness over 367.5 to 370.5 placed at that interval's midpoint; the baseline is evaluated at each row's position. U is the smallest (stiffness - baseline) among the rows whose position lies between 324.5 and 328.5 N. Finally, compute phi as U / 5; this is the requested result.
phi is -0.02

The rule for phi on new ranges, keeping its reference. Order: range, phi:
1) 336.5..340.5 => 0.02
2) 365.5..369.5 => 0.00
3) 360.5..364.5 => -0.01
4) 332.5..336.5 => 0.03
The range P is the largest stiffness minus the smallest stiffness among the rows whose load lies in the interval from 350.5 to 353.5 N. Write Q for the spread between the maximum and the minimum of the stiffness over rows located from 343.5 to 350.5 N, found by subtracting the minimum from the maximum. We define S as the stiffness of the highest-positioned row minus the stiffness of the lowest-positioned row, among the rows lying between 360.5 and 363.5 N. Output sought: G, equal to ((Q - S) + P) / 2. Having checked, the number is 0.212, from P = 0.11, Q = 0.31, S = 0.00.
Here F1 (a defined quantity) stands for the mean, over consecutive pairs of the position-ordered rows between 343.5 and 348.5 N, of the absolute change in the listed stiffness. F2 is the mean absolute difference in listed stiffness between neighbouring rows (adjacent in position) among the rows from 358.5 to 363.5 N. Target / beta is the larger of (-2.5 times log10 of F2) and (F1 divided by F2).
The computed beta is 2.86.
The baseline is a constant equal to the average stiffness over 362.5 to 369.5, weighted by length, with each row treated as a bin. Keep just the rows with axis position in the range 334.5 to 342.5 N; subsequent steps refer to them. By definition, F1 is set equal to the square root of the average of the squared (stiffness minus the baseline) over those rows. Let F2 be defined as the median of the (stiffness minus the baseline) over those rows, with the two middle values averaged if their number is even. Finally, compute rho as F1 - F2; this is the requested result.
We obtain 0.7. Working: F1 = 0.36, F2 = -0.3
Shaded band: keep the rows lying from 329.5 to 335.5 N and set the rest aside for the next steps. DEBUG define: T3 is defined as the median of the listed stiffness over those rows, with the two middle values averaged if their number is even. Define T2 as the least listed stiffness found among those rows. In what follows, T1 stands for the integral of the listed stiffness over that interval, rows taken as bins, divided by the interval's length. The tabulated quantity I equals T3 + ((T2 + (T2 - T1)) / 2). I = 5.3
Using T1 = 3.6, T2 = 3.495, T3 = 3.6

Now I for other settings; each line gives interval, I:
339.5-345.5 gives 5.6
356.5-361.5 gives 6.1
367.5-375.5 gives 5.6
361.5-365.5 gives 6.0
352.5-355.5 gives 6.4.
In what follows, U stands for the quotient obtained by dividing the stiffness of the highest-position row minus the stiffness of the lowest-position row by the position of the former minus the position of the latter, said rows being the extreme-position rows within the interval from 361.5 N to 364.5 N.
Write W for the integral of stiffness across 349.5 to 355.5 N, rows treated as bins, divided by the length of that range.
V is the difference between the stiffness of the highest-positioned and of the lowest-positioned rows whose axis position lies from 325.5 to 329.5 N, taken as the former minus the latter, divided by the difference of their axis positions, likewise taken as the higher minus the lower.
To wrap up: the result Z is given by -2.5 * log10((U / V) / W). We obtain 0.80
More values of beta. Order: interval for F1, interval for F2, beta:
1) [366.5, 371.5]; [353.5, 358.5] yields 3.40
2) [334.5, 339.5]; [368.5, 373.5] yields 2.12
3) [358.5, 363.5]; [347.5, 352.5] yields 2.89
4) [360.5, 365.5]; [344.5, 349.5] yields 2.91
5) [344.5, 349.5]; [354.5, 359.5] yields 3.51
